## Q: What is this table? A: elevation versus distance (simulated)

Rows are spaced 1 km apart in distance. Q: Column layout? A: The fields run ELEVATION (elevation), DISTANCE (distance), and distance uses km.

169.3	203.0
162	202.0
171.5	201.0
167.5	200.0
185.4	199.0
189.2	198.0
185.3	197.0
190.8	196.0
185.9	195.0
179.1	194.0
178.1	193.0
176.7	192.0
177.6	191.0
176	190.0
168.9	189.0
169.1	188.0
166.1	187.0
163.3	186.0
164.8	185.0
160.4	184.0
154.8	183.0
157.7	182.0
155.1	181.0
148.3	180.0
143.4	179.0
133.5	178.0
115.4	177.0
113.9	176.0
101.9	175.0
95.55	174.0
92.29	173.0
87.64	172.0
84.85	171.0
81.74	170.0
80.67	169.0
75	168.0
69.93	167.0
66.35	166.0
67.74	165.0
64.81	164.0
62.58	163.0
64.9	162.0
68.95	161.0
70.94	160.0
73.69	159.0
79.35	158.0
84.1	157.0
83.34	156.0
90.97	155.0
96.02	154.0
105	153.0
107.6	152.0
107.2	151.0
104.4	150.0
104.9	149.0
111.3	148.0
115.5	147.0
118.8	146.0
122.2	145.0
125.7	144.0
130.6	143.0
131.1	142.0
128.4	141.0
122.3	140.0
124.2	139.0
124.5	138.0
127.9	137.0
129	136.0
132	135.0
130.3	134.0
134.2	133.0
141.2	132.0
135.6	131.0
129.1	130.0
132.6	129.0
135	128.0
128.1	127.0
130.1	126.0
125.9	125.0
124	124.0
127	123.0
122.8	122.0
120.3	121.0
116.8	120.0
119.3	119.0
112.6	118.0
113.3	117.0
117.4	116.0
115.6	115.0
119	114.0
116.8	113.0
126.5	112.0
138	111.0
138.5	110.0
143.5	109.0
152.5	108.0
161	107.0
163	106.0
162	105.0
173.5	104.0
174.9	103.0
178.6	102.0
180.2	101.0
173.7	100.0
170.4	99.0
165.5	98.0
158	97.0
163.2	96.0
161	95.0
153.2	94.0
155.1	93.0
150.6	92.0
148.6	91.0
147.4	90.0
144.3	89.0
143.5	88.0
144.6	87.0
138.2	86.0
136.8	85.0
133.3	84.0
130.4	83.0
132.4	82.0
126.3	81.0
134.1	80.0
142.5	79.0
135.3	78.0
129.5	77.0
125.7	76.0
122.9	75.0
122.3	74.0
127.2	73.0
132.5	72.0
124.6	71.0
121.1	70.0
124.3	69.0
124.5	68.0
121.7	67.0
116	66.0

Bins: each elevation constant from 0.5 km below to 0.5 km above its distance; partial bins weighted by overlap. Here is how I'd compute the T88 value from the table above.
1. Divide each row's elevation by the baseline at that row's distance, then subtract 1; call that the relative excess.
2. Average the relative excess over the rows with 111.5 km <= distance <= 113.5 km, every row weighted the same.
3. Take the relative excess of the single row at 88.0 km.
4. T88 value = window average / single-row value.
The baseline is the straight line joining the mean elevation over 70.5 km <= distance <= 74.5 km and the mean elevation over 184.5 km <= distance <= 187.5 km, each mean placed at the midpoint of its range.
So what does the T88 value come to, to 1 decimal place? -1.5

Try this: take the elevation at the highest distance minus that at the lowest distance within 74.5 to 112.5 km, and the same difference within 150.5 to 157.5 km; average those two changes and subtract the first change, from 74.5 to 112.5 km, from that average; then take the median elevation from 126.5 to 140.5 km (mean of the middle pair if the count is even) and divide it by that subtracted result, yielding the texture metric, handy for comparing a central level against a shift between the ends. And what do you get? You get -10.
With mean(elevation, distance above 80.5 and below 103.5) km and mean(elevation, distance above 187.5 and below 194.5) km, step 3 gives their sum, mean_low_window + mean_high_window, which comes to 328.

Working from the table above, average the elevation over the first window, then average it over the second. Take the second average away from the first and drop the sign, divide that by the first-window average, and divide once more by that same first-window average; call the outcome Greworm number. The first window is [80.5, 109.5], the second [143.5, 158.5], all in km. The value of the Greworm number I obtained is 0.0021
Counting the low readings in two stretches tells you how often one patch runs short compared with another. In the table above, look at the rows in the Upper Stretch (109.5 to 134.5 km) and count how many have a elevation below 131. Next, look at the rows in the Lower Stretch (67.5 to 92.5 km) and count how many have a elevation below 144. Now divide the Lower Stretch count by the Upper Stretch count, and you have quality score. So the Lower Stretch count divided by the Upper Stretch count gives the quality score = 1.1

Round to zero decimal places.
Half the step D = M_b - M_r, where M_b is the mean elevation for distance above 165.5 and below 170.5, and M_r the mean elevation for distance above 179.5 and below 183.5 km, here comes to -40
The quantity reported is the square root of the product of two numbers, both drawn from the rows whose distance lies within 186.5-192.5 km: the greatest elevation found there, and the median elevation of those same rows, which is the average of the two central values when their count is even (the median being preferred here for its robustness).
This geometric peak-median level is 175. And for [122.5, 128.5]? 131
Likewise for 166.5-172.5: 84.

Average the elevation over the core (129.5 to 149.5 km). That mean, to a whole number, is 126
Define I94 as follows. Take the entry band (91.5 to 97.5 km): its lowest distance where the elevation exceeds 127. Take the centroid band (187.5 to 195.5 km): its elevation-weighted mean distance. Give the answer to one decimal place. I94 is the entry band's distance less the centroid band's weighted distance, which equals -99.6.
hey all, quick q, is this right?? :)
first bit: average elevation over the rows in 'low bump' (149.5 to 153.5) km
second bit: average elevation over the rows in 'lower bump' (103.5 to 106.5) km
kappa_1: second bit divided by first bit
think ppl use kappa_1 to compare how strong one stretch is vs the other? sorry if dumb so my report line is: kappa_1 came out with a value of 1.6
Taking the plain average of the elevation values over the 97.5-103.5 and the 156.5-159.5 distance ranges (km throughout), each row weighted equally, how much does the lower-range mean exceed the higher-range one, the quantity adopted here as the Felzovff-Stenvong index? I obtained 95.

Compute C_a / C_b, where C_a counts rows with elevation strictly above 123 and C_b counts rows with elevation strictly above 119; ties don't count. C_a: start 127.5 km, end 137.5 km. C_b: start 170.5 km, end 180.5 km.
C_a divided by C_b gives 3.3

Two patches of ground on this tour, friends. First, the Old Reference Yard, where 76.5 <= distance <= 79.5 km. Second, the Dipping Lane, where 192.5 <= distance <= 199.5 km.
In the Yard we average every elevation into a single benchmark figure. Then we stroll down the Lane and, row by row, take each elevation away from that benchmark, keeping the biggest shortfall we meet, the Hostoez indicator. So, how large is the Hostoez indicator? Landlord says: -42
